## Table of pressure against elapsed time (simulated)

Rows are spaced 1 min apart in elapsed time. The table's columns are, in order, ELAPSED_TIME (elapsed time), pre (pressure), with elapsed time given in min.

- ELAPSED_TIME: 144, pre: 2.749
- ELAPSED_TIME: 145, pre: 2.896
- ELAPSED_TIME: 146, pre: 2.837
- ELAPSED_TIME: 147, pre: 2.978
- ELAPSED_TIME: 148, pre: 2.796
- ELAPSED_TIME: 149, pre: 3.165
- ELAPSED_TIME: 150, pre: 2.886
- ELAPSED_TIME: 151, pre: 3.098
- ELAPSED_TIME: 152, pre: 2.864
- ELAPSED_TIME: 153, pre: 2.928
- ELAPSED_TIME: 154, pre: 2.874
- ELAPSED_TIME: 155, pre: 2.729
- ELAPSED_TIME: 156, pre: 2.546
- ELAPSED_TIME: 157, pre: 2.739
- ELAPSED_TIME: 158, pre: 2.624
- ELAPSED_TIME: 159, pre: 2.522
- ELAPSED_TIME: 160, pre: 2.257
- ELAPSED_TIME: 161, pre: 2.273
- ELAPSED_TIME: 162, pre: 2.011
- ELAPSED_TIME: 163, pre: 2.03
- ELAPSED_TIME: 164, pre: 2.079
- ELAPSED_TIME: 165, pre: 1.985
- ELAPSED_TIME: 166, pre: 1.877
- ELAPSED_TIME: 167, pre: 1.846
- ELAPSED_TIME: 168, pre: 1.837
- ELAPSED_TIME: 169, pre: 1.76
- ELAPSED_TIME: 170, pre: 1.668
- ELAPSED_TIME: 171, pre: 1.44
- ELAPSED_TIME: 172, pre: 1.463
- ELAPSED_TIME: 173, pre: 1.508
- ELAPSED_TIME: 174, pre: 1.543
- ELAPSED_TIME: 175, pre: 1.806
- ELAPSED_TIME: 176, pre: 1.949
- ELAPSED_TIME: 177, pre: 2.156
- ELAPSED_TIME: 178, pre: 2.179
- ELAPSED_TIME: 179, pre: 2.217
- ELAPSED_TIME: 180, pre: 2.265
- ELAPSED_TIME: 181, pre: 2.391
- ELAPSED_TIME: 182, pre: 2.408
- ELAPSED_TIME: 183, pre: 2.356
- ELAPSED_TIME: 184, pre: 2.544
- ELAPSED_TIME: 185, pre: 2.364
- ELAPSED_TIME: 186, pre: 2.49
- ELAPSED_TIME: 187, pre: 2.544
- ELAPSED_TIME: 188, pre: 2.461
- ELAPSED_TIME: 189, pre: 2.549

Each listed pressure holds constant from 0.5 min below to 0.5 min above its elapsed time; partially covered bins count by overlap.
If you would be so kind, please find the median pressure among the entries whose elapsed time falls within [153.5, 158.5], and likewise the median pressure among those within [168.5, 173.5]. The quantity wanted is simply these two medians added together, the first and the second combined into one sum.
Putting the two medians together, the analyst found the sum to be 4.24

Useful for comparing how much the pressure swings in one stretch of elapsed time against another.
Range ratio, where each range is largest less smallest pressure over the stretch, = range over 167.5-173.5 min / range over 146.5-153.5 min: 1.08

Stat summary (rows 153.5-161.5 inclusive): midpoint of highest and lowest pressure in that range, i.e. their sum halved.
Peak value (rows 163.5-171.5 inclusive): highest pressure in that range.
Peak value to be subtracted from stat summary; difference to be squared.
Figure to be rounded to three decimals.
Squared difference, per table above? 0.237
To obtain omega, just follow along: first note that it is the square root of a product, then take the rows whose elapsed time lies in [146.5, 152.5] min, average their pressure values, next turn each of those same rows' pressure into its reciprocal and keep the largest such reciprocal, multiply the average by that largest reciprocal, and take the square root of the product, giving 1.03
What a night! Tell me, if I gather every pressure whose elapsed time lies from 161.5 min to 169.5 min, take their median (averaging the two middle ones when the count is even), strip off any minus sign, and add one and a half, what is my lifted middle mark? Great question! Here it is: 3.4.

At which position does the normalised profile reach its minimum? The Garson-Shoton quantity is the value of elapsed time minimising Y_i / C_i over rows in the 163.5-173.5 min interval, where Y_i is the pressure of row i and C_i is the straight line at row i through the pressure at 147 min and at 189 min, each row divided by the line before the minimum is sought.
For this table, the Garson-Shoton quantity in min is 171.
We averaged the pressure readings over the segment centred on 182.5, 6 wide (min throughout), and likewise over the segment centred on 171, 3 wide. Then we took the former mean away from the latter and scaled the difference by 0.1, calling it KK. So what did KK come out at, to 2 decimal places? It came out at -0.09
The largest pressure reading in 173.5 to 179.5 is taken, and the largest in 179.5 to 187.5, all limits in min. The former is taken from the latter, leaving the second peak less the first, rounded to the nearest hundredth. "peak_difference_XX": 0.33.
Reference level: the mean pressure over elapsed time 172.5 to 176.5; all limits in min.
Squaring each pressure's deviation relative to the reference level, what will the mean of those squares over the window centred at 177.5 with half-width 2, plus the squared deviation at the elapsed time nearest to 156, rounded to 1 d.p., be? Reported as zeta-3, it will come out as 0.9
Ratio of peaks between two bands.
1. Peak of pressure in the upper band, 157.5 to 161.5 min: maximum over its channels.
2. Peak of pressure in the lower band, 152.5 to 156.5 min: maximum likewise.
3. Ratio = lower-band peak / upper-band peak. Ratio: 1.1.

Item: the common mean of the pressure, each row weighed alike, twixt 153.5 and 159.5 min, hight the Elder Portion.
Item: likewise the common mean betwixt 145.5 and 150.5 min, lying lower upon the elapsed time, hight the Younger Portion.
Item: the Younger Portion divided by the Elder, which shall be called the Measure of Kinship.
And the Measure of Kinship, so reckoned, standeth 1.1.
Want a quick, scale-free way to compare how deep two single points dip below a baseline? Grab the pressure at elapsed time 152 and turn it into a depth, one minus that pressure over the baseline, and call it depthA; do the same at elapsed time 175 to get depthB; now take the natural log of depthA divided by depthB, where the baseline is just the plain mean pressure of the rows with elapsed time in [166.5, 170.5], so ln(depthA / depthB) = 3.6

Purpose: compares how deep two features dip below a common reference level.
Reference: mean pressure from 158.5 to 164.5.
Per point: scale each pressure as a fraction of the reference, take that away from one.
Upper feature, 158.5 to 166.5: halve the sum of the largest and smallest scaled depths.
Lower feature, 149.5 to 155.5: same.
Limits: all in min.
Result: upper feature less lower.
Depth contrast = 0.33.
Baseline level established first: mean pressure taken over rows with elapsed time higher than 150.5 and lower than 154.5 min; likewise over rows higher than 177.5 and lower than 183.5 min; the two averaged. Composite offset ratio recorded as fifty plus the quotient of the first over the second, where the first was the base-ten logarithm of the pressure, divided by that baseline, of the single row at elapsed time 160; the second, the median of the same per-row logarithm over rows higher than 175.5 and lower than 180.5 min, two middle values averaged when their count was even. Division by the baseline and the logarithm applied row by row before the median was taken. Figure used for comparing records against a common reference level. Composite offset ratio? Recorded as 51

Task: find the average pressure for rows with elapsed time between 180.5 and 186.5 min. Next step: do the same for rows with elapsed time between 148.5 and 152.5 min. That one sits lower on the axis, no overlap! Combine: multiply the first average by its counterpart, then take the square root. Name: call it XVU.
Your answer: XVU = 2.70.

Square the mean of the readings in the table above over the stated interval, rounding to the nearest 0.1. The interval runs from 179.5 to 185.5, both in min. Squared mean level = 5.7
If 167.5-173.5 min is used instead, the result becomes 2.6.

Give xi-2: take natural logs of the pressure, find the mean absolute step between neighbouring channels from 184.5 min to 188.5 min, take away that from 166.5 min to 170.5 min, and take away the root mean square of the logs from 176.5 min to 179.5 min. -0.779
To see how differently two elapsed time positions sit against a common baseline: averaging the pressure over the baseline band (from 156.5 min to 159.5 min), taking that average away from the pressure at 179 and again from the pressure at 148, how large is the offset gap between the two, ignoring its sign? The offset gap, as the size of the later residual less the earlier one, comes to 0.58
